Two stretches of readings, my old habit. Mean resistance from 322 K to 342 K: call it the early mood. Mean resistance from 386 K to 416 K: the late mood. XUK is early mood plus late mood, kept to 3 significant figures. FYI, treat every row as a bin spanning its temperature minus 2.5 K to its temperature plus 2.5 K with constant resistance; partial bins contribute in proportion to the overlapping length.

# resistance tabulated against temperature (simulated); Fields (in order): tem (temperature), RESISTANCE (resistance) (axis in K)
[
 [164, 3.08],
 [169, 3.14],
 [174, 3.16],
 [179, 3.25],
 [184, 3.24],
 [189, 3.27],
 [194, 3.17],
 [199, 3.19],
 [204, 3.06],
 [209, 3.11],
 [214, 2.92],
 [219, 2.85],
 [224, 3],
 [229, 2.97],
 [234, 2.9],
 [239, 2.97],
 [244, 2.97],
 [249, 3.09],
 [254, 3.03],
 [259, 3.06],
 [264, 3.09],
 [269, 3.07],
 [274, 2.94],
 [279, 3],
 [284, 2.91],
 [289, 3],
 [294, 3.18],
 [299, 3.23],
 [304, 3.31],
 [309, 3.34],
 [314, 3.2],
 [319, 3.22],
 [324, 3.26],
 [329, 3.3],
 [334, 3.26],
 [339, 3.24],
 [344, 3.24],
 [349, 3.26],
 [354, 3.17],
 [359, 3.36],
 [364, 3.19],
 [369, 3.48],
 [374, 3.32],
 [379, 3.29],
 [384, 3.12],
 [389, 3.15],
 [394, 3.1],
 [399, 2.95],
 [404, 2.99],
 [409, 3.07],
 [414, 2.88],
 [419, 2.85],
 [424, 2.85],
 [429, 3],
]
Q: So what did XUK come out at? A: 6.29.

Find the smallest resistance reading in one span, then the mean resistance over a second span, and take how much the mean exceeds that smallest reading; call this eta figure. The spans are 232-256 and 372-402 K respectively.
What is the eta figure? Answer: 0.25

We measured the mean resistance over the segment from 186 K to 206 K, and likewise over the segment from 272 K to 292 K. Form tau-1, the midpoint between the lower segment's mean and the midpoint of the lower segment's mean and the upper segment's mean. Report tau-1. 3.12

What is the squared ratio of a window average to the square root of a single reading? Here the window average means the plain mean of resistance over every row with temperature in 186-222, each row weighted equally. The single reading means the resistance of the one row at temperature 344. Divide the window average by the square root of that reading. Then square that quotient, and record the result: 2.9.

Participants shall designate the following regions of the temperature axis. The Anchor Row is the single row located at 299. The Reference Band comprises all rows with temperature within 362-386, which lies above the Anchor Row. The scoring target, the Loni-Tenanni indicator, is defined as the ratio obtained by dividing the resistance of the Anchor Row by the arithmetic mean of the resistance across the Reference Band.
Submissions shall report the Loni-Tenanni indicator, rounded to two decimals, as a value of 0.98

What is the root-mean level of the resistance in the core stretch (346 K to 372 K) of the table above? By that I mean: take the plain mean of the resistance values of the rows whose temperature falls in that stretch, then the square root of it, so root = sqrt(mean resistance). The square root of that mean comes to 1.81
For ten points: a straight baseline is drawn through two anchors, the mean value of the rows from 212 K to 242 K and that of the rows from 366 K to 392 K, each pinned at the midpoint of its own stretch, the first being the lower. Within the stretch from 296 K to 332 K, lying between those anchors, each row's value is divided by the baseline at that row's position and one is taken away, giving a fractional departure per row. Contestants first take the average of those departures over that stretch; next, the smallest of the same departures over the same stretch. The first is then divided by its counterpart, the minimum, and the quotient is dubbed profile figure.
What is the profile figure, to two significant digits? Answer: 1.9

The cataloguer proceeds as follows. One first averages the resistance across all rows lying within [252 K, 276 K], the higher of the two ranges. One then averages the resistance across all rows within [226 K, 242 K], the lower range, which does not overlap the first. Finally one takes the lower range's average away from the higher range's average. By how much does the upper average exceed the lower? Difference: 0.1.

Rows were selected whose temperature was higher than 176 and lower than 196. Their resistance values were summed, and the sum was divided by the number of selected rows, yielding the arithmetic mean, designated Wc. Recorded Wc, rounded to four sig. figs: 3.232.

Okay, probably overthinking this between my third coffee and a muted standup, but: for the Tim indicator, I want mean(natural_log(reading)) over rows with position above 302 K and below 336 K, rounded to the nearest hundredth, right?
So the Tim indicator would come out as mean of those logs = 1.18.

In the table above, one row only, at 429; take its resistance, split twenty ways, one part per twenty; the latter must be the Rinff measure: 0.150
